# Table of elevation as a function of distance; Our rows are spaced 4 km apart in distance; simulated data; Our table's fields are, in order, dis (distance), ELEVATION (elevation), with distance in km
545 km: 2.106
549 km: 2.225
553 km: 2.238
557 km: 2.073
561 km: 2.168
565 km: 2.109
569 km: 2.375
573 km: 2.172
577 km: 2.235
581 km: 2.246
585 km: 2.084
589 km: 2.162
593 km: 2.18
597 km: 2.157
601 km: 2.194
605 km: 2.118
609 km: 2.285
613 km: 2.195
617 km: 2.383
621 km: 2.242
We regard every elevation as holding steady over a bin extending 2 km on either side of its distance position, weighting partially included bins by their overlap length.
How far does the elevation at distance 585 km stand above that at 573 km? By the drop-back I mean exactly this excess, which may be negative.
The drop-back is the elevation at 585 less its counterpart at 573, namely -0.09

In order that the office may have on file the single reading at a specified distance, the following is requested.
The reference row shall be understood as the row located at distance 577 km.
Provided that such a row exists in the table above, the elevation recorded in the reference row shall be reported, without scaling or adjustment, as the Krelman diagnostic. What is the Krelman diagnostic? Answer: 2.235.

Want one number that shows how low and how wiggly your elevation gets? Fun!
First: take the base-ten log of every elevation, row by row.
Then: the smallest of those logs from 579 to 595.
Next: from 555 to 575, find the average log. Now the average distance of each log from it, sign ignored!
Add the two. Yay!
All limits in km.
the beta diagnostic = 0.334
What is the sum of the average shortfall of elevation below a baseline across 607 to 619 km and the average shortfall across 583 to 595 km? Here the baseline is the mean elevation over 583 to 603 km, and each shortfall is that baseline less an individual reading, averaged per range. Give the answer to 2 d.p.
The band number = -0.12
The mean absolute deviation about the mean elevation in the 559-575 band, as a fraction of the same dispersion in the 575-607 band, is 2.0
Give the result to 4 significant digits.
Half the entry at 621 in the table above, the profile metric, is 1.121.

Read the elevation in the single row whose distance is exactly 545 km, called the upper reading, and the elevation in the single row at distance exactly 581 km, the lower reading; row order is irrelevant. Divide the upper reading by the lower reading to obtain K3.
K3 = 0.94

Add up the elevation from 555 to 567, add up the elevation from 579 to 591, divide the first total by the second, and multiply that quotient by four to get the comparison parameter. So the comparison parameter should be 3.91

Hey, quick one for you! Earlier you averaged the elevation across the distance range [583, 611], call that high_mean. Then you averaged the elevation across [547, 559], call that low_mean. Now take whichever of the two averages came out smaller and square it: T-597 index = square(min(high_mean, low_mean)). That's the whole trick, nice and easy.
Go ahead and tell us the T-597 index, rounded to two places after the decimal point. 4.70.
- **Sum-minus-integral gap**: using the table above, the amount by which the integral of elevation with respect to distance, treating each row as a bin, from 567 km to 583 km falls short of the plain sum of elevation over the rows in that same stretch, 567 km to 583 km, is -27.1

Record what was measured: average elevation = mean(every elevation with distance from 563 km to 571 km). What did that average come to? 2.24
